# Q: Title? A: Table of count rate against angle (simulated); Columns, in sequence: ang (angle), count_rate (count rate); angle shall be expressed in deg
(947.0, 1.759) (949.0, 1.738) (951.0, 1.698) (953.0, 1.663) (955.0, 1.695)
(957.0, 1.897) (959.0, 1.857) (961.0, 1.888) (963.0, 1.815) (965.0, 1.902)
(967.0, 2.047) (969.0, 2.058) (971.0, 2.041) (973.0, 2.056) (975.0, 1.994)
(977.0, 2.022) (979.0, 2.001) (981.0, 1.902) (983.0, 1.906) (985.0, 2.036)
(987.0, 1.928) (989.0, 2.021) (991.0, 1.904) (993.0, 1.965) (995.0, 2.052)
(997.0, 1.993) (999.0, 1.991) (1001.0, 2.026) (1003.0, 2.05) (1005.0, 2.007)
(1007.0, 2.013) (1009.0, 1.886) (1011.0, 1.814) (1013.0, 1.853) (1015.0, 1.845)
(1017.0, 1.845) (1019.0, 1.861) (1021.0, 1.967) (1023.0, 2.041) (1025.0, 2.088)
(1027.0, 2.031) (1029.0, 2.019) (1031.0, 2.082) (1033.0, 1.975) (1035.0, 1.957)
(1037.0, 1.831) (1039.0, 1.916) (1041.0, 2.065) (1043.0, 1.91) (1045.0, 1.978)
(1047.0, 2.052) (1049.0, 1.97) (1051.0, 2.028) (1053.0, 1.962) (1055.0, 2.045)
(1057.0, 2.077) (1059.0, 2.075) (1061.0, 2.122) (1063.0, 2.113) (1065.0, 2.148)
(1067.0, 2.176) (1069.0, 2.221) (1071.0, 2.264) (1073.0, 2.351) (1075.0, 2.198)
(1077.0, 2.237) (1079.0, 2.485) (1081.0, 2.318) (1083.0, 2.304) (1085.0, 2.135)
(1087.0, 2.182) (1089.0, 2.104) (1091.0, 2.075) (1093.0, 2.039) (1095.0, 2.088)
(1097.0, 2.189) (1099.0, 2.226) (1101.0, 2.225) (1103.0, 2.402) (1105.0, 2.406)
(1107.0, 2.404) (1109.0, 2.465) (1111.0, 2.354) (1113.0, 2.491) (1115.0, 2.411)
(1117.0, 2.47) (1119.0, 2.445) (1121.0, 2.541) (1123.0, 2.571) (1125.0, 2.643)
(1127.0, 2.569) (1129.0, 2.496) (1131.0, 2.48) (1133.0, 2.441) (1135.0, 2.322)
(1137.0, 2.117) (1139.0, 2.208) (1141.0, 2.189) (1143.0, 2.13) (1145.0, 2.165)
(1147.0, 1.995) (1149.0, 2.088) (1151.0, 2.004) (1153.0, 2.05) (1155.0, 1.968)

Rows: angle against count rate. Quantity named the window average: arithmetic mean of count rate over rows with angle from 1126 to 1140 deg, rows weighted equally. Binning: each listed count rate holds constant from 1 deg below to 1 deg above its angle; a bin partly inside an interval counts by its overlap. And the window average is 2.4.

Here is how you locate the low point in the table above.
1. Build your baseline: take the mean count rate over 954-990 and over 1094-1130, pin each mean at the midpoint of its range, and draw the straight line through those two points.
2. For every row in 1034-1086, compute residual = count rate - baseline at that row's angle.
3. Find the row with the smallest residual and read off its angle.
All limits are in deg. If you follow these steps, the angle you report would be 1037.0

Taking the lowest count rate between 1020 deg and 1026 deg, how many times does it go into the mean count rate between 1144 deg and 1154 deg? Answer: 1.05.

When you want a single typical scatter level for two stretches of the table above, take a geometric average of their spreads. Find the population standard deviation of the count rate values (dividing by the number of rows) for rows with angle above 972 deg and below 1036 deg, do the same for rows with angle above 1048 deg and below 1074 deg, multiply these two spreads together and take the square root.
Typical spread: 0.090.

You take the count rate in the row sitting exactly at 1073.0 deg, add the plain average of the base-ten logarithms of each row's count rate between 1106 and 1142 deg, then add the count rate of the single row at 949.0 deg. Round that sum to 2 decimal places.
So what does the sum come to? 4.47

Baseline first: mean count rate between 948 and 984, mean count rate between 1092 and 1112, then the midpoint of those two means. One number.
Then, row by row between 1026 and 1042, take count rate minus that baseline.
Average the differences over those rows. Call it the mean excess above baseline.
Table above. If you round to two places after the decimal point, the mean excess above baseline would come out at -0.10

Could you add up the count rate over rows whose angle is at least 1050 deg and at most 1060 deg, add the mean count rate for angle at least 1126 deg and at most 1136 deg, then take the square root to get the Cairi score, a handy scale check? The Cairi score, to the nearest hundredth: 3.56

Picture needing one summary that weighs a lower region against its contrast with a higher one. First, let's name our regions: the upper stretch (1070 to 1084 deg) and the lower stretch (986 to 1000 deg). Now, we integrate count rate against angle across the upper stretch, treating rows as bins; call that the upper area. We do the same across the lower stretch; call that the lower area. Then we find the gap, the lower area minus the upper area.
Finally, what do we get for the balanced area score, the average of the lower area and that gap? 11.6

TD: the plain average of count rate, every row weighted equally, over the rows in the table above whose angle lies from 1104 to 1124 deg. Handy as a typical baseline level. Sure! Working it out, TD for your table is 2.46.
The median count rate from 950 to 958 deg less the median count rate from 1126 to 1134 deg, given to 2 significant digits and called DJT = -0.79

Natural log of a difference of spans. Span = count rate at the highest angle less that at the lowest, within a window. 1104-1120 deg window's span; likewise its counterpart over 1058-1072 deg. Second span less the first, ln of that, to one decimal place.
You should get -1.9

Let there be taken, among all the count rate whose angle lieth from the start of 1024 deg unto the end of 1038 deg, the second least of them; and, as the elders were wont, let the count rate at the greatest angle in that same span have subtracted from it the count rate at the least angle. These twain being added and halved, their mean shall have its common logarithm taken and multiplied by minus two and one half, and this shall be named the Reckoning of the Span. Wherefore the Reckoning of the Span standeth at 0.18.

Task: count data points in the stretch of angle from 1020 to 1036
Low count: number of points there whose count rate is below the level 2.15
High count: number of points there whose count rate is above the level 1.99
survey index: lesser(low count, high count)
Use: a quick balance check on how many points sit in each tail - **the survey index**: 5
